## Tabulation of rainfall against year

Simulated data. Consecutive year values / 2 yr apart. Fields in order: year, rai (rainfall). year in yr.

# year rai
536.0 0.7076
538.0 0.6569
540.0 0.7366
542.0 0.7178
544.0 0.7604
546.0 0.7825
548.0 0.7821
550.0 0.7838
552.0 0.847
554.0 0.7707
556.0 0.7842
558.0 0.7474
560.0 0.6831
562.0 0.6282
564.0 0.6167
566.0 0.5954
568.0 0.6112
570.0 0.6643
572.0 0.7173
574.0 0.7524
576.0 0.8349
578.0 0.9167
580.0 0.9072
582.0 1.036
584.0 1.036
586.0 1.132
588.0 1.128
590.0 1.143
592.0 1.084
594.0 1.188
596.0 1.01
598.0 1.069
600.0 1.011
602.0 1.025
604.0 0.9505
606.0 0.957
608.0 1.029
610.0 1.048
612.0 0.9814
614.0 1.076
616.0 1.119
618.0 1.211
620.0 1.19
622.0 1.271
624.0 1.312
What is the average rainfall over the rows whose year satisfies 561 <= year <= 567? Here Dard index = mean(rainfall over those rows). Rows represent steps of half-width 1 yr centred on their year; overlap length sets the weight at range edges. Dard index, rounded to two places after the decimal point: 0.61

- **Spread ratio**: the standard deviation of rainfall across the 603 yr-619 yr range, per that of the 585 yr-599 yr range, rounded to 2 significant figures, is 1.5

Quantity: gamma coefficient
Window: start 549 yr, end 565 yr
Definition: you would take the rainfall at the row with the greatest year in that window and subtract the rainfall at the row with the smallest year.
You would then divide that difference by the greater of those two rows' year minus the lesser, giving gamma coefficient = -0.01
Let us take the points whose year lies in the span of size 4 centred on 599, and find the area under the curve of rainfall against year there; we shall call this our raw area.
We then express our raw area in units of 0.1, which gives 42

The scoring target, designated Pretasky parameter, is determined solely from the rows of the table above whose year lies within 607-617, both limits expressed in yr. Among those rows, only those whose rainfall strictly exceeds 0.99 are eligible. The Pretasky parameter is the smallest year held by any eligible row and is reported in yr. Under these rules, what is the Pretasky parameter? 608.0 yr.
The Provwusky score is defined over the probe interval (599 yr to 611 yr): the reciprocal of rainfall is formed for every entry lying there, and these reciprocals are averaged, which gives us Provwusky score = 1.00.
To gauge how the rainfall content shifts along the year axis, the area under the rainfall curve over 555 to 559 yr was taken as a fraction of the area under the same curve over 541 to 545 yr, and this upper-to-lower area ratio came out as 1.0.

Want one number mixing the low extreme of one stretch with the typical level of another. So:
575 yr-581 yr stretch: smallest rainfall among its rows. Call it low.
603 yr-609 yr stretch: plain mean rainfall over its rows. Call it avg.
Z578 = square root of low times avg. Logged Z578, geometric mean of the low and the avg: 0.90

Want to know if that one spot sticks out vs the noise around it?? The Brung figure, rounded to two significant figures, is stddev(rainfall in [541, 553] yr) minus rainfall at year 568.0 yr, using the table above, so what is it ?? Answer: -0.57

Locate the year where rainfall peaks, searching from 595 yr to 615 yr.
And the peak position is 614.0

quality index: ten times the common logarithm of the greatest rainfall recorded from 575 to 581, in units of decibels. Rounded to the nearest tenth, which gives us -0.4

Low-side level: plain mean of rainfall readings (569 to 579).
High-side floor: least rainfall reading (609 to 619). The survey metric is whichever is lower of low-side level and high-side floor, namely 0.78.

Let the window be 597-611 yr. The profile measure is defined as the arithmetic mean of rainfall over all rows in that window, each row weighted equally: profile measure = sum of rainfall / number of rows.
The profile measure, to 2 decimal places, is 1.01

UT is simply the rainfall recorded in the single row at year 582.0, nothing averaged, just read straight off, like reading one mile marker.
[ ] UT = 1.036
